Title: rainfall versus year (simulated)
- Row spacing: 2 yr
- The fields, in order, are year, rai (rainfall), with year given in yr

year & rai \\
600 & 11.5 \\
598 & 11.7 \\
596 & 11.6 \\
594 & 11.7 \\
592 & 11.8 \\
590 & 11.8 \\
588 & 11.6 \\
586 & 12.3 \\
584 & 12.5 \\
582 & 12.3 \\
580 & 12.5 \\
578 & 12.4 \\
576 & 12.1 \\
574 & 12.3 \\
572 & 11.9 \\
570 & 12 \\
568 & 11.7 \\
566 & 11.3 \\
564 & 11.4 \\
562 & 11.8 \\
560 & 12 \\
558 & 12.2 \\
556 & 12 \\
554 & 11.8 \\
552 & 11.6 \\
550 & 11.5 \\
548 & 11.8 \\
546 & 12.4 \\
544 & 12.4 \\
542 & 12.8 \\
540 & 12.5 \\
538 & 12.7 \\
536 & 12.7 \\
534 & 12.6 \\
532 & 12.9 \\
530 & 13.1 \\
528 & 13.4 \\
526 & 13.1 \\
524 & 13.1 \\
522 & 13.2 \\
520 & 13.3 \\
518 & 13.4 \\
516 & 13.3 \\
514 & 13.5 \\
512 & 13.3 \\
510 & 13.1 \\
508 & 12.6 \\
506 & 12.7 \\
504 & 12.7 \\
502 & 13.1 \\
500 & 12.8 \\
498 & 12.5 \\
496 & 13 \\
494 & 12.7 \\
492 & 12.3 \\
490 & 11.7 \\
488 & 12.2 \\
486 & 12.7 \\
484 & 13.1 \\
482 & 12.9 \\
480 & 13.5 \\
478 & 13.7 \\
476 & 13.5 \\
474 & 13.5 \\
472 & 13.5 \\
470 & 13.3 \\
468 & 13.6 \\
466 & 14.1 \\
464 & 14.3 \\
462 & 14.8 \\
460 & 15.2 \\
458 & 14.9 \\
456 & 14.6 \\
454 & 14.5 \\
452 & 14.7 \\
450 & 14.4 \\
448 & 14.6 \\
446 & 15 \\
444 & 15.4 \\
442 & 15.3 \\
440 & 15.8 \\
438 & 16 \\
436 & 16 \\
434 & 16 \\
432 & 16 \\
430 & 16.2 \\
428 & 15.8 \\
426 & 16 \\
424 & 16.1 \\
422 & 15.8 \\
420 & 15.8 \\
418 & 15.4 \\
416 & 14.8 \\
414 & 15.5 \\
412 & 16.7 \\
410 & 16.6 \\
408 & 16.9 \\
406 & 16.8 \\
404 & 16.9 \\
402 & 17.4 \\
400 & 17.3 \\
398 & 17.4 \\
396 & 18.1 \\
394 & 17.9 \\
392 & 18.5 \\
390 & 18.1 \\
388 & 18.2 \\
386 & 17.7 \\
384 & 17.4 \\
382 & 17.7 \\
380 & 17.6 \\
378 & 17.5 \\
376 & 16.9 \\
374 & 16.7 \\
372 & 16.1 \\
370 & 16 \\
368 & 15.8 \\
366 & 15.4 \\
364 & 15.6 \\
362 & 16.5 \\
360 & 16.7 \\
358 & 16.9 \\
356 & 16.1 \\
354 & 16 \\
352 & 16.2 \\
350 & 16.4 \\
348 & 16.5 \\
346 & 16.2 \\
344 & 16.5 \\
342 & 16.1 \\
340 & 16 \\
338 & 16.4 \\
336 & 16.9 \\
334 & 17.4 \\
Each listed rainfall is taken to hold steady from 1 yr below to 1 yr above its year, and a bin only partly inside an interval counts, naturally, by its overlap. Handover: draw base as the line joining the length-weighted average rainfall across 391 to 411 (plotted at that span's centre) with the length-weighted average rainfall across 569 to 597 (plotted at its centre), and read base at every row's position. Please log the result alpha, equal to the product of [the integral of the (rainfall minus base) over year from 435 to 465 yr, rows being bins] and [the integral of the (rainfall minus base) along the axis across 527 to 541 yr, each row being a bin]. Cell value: 248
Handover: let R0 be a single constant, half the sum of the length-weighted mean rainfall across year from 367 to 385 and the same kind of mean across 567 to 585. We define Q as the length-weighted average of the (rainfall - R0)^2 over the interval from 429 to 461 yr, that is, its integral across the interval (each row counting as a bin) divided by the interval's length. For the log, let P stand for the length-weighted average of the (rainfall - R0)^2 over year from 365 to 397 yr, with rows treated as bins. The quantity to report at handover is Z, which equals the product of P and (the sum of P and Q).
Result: 75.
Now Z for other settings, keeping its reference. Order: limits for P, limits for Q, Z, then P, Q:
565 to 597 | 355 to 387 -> 77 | 7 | 5.1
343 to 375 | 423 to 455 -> 13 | 3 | 1.3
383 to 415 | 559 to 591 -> 127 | 8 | 6.5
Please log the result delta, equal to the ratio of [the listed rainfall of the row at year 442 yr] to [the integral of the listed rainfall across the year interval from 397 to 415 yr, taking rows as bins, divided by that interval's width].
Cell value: 0.91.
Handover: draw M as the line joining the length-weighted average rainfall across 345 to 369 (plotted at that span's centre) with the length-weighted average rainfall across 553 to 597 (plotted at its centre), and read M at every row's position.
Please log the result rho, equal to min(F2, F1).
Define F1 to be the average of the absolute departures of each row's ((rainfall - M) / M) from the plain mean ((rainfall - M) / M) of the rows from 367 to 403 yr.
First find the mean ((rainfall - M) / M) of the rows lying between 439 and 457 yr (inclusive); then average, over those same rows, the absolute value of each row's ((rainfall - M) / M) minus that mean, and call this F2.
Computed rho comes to 0.022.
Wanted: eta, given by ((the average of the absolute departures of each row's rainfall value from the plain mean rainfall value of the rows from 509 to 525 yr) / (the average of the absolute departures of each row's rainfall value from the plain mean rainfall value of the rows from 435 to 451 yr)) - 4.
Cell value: -3.8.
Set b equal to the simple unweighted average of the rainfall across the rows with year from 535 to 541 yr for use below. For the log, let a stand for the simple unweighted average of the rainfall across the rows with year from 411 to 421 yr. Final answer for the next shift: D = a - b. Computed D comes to 3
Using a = 15.6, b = 12.6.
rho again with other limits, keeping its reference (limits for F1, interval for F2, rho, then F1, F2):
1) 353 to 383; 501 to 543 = 0.020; 0.043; 0.020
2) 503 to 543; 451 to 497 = 0.020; 0.020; 0.040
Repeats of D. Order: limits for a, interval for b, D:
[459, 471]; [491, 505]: 1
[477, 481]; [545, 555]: 2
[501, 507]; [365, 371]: -3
